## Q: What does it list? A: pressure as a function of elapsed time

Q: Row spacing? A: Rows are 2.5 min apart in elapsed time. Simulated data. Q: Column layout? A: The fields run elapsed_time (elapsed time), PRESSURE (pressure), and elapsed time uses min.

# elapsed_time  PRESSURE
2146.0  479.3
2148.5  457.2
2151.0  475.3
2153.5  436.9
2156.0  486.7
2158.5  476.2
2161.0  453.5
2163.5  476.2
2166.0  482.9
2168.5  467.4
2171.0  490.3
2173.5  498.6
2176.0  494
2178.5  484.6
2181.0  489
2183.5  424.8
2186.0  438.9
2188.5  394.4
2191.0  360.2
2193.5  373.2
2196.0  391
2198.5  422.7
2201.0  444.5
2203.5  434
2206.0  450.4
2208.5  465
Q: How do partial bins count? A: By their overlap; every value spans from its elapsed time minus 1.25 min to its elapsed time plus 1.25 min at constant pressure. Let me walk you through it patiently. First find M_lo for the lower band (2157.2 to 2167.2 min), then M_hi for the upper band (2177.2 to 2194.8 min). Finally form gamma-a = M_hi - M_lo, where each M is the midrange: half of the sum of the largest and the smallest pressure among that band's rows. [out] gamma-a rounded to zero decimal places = -44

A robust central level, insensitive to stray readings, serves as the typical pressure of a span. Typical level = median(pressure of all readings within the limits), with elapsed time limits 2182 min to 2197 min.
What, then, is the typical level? 393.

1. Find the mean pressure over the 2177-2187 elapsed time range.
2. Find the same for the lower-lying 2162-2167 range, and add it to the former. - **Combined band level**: 939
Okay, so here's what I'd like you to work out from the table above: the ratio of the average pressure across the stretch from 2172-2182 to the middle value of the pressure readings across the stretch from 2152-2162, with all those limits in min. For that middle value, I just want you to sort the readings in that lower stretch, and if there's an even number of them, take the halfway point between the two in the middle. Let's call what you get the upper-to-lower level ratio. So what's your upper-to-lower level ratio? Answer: 1.06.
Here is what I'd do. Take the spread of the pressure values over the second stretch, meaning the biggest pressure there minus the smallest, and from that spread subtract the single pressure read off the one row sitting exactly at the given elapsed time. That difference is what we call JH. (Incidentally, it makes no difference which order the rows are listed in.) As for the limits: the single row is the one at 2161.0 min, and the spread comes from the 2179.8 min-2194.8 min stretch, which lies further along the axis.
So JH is -325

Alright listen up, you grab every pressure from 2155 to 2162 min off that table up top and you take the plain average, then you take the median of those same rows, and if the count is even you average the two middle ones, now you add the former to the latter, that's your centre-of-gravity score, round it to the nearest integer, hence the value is 948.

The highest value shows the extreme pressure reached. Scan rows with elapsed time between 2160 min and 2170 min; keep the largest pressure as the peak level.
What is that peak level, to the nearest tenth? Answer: 482.9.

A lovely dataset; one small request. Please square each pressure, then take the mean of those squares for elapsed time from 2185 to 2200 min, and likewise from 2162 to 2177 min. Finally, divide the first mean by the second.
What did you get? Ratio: 0.67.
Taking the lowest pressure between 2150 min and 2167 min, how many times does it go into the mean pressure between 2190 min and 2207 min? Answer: 0.94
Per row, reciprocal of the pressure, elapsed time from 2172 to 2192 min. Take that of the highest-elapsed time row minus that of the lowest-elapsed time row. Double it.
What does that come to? 0.0015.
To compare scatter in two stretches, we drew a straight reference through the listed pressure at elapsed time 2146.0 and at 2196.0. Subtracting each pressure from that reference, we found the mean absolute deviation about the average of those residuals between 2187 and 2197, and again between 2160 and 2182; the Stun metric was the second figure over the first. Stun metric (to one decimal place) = 1.6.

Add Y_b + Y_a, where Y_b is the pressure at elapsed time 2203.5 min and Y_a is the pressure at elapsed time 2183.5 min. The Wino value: 859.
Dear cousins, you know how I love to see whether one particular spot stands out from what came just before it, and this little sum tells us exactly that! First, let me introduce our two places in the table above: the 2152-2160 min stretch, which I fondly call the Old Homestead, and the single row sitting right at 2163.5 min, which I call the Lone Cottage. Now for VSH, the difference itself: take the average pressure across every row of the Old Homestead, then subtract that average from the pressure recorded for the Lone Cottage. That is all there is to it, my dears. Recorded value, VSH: 10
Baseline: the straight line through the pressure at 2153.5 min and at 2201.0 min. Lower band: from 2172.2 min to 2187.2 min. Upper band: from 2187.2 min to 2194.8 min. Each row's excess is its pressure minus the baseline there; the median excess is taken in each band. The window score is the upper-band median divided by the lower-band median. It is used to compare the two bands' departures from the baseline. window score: -1.53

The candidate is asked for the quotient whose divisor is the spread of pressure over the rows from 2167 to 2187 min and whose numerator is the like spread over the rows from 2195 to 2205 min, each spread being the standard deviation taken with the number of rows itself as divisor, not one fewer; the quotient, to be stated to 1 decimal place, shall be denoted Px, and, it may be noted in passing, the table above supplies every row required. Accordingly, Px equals 0.8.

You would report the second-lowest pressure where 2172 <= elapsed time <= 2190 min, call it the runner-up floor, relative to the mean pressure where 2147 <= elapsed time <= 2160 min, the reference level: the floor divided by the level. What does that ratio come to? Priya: 0.91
